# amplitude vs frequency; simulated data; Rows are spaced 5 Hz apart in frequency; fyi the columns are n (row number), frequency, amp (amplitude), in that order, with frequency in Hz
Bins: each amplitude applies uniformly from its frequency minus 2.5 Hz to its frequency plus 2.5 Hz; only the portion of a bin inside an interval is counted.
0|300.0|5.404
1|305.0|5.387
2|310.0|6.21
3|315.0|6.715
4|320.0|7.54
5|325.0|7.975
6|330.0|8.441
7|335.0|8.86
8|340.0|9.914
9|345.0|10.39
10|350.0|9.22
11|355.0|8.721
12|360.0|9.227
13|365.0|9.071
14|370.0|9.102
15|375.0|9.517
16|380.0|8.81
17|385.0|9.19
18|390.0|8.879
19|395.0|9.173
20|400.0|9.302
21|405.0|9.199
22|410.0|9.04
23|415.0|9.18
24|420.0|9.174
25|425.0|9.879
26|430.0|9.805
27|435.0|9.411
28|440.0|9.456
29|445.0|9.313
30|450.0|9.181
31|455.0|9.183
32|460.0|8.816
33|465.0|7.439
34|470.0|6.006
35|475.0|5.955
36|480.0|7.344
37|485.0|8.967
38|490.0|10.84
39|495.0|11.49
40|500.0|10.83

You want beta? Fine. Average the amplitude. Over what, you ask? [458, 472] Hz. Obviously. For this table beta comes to 7.42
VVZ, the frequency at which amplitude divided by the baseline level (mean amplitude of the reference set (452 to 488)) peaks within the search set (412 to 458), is 425.0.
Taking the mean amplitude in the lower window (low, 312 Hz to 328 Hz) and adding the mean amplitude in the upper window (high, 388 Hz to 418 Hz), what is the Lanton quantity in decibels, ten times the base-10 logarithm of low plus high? 12.2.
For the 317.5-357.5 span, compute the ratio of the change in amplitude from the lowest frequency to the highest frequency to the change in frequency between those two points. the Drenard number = 0.034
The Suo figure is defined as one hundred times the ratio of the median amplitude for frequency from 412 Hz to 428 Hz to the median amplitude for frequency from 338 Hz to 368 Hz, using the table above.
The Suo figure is 100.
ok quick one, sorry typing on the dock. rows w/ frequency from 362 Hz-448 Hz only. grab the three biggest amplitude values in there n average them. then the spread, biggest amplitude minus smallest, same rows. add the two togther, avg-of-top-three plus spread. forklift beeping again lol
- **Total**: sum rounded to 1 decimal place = 10.8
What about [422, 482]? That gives 13.6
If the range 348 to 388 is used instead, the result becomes 10.1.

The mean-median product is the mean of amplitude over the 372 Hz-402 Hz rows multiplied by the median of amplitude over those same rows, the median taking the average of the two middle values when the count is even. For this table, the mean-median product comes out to 84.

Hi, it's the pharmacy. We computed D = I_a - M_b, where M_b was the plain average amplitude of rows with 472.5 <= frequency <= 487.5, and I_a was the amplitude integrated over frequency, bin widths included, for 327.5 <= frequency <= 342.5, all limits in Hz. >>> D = 129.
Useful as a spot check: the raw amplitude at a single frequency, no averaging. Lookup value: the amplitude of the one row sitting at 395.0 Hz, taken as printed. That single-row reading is 9.173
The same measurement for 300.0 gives 5.404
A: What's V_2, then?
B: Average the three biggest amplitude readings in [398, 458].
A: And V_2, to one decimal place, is 9.7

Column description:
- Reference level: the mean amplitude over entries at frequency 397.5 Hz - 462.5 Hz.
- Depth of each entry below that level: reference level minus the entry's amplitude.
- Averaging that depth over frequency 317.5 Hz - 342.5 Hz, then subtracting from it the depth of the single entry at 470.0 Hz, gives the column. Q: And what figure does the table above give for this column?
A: -2.5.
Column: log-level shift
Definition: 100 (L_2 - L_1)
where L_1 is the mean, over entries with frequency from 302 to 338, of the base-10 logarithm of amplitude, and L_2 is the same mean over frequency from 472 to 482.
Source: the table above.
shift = -4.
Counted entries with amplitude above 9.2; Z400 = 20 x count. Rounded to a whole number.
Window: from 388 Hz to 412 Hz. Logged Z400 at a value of 20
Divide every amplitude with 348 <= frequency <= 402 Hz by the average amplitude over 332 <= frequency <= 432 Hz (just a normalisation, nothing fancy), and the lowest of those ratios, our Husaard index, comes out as 0.9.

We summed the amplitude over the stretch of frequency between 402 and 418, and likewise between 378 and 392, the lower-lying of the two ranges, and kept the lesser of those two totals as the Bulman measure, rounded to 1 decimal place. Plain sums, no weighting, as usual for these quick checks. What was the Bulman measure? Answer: 26.9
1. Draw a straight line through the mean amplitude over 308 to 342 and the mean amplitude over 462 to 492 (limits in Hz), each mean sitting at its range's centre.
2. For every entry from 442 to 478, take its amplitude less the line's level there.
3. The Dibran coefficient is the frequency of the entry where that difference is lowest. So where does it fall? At 475.0 Hz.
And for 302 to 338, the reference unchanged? 305.0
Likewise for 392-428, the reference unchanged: 410.0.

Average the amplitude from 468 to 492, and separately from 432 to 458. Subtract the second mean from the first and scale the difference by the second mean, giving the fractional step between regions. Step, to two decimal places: -0.16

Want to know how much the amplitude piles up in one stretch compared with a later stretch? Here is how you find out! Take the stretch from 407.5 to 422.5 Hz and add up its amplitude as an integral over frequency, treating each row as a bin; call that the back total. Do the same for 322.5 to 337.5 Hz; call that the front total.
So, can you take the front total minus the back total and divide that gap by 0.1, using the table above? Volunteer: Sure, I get -106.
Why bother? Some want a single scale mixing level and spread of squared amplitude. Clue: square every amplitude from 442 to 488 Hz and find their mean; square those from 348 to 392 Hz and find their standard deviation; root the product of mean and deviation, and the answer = 17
